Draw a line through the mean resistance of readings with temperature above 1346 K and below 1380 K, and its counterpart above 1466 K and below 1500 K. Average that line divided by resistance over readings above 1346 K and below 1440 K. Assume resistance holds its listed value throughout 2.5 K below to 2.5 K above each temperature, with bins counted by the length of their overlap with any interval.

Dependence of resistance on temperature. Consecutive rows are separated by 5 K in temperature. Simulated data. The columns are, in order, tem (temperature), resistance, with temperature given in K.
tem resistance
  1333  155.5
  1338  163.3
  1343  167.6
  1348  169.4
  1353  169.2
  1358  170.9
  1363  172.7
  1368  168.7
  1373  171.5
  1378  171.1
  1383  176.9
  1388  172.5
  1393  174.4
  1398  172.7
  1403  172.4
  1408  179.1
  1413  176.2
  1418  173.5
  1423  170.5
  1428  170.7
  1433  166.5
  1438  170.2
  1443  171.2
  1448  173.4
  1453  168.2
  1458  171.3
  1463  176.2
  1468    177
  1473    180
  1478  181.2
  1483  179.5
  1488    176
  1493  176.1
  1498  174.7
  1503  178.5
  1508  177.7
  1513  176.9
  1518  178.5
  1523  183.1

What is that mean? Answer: 1.00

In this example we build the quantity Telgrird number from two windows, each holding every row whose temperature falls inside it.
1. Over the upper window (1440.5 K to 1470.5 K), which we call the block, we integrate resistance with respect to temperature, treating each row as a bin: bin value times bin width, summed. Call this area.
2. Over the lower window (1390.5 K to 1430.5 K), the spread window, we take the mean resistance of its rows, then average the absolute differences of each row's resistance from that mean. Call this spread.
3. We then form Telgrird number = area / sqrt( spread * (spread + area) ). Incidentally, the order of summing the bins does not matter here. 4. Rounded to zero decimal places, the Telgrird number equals 49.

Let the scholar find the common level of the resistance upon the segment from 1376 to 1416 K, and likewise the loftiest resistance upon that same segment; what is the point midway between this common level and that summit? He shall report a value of 177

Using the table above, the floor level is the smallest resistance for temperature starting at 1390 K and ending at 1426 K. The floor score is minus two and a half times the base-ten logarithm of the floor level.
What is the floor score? -5.58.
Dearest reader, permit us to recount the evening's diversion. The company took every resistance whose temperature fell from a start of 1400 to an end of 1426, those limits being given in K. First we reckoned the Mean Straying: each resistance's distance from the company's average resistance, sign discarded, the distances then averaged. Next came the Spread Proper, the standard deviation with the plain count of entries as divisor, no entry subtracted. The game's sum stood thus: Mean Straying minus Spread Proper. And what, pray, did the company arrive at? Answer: -0.36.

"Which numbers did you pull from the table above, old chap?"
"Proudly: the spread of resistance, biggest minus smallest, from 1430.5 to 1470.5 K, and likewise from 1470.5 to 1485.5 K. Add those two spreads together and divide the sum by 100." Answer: 0.12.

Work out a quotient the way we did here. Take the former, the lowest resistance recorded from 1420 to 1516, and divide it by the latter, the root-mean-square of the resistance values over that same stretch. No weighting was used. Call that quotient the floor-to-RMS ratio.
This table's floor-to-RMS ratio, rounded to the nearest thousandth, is 0.954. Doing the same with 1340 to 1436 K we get 0.968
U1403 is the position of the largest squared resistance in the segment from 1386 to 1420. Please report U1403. 1408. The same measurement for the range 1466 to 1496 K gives 1478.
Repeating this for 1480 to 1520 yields 1483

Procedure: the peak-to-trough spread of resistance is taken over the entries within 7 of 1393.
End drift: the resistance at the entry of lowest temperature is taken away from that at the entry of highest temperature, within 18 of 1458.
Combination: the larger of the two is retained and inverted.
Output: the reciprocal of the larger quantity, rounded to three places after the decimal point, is 0.114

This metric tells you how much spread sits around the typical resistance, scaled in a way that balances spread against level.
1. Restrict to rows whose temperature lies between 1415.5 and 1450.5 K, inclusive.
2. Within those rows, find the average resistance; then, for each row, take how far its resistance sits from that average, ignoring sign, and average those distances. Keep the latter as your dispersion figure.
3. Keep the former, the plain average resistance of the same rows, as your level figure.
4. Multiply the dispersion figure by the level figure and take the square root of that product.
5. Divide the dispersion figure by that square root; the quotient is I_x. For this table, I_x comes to 0.096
